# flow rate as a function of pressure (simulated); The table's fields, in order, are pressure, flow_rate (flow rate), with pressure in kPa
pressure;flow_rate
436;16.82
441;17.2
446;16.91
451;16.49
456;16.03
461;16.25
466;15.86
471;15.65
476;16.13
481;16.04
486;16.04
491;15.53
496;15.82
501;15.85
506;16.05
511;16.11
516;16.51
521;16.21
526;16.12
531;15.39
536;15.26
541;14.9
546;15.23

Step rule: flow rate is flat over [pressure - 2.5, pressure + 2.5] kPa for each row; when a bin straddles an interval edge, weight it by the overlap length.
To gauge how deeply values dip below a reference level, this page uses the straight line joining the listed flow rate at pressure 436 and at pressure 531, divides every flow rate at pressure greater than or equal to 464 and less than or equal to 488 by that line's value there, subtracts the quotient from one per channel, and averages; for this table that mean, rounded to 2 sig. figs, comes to 0.017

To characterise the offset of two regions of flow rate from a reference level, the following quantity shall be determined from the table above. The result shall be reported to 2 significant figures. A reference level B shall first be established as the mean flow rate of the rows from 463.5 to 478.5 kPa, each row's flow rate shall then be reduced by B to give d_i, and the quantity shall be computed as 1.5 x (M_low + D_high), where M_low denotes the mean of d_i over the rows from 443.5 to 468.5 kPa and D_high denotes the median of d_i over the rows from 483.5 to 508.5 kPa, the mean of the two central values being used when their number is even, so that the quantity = 0.60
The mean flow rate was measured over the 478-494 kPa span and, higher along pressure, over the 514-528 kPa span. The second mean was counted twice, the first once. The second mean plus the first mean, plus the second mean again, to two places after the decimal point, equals 48.43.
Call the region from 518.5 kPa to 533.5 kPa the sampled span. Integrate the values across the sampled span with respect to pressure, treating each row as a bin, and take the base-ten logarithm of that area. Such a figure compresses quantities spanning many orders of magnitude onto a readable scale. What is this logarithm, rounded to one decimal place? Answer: 2.4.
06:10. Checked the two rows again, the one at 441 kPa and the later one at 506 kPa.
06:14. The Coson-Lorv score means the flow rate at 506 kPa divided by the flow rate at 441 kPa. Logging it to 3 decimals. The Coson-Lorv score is 0.933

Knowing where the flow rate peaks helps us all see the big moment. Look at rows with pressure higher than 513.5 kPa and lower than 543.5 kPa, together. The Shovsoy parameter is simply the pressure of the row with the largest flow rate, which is 516 kPa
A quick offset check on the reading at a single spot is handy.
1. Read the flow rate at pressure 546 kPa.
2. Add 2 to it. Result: 17.23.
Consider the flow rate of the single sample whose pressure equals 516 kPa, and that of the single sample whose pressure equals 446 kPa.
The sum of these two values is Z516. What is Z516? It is 33.4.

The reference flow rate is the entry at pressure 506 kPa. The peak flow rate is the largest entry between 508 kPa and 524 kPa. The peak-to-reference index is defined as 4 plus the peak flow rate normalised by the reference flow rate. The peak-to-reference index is 5.029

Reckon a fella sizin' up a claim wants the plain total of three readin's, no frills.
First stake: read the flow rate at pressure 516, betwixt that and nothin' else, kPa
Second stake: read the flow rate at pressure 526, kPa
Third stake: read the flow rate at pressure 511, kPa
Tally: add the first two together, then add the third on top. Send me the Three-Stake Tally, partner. 48.7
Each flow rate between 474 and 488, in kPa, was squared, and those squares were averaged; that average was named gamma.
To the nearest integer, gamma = 258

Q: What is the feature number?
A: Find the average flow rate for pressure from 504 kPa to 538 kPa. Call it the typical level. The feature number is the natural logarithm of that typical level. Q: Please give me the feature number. 2.77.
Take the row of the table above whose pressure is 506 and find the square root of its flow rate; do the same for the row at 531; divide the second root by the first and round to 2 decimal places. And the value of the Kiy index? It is 0.98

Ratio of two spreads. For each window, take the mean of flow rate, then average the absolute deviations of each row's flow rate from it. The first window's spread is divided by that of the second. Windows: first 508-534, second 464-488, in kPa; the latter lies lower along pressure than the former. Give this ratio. 1.8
